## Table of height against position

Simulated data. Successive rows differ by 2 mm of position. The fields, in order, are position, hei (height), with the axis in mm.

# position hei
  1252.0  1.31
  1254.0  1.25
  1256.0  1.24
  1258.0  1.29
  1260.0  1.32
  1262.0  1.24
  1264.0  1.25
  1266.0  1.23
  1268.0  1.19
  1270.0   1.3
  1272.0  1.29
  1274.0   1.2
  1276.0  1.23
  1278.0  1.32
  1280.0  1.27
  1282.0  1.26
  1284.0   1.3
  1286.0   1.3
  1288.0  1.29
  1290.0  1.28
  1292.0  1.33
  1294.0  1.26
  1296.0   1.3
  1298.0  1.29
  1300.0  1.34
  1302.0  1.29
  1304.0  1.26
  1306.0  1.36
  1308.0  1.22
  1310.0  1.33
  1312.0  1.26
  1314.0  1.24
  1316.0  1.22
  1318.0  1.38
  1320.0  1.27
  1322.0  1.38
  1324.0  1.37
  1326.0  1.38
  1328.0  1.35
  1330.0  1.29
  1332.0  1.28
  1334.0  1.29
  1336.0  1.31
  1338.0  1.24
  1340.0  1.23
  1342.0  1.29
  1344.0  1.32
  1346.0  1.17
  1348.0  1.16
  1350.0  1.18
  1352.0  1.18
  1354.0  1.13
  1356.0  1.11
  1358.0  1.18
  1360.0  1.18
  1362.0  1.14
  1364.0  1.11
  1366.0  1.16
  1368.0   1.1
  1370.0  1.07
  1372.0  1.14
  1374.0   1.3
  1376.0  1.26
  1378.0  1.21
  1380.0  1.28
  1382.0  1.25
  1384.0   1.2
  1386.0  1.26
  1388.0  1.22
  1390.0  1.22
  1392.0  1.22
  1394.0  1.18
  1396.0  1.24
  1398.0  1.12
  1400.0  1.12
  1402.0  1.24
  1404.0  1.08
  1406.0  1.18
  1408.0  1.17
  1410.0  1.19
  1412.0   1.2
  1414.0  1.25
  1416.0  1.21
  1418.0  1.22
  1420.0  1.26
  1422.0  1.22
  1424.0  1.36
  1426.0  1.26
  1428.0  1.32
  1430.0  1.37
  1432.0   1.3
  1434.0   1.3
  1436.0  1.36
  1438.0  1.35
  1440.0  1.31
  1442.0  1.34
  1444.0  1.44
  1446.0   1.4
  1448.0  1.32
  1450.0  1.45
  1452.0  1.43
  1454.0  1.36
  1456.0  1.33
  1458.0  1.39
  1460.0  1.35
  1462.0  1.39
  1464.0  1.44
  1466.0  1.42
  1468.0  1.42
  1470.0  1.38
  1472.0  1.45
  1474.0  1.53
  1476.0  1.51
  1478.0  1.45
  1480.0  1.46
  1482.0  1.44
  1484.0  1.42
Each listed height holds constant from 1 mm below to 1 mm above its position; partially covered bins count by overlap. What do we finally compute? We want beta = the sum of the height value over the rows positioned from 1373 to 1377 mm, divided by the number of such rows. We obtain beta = 1.28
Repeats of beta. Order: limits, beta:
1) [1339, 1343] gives 1.26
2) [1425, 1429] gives 1.29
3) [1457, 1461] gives 1.37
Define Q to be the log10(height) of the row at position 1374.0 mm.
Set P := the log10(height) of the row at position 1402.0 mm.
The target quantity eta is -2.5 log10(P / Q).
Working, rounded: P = 0.093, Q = 0.114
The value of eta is 0.22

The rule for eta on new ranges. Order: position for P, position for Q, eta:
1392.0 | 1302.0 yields 0.27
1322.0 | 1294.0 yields -0.36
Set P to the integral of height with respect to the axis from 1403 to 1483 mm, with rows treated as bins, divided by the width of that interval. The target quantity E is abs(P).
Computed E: 1.34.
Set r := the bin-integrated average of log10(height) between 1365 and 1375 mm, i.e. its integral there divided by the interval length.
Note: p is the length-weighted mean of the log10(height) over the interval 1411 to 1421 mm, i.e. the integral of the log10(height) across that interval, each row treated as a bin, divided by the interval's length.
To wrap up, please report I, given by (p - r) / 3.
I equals 0.009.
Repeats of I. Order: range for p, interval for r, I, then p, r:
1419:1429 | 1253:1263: 0.002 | 0.11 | 0.103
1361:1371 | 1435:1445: -0.029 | 0.05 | 0.133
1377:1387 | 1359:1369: 0.012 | 0.09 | 0.056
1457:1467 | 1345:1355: 0.027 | 0.15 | 0.066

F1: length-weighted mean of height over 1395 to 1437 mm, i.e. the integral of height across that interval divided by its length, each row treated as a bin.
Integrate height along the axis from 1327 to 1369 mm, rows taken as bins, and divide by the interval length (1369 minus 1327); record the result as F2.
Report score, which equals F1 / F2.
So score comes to 1.02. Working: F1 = 1.24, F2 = 1.21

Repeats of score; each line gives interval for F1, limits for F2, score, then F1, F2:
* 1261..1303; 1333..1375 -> 1.07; 1.27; 1.19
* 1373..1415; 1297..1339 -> 0.93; 1.21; 1.30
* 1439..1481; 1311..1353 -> 1.10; 1.41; 1.28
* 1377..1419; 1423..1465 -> 0.88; 1.20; 1.36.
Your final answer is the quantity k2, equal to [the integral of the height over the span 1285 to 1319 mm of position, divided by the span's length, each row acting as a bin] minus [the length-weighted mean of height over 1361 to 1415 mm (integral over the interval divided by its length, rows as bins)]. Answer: 0.10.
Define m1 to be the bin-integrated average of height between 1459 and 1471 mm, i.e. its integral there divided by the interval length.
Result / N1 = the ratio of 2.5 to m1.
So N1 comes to 1.79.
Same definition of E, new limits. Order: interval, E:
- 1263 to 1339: 1.29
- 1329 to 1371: 1.20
